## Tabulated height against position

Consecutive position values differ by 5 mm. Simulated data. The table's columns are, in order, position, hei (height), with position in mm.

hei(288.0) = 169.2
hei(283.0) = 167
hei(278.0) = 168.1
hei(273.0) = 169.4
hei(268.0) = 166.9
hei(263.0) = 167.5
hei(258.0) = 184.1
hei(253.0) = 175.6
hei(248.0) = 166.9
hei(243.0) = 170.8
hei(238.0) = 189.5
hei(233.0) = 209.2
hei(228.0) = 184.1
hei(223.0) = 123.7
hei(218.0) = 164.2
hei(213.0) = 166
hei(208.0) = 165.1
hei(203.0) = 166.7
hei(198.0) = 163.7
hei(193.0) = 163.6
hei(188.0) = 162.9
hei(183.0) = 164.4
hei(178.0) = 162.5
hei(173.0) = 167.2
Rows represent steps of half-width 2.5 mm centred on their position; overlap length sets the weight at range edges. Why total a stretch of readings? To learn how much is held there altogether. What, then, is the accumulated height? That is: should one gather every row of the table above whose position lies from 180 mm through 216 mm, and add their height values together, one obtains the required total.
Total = 1152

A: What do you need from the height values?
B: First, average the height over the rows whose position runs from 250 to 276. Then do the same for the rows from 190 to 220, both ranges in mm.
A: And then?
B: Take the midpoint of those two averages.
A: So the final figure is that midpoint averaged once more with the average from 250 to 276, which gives 171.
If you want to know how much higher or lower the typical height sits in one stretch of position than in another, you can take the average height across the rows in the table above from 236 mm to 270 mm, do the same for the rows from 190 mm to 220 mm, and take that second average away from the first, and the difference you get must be 10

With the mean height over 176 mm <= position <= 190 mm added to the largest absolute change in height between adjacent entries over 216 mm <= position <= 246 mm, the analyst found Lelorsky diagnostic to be 224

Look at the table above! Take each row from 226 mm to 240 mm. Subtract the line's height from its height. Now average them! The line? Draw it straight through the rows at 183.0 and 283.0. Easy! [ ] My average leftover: 29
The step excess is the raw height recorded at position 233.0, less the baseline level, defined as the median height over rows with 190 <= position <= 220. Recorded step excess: 45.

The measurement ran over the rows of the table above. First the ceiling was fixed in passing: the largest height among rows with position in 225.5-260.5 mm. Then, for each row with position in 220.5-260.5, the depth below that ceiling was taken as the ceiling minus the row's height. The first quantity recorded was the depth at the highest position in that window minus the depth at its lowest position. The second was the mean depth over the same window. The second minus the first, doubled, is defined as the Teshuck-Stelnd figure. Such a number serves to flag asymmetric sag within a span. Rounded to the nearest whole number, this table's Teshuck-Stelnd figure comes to 188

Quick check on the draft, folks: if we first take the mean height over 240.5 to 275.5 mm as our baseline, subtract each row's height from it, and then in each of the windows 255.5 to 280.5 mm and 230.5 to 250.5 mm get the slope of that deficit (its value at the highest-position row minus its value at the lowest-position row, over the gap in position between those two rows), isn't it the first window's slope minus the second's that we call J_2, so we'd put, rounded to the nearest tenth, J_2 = -2.0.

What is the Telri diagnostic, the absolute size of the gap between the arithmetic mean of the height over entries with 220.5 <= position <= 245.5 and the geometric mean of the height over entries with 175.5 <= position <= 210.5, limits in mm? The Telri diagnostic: 11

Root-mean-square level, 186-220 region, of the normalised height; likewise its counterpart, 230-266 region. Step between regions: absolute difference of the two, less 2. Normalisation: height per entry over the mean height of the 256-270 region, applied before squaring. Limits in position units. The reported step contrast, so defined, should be -1.90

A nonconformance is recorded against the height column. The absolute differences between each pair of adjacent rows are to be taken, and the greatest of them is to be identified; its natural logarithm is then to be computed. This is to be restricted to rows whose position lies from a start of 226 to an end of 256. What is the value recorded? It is 3.2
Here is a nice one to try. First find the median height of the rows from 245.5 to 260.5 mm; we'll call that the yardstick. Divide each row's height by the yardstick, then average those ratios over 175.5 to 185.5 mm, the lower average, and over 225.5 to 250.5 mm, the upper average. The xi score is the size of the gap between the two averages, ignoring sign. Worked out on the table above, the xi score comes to 0.12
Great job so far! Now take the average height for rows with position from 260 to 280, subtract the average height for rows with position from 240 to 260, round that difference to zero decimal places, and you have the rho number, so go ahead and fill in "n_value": -6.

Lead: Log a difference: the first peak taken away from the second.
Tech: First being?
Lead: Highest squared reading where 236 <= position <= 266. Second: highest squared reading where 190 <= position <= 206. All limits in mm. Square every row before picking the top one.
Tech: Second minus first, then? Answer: -8121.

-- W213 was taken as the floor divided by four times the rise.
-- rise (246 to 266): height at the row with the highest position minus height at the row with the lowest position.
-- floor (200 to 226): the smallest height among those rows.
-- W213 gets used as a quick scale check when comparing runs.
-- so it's 52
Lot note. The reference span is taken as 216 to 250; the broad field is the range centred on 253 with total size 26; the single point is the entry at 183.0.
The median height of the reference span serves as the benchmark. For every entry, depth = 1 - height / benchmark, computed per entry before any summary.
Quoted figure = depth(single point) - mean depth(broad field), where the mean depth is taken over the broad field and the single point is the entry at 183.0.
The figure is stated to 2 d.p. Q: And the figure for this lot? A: 0.05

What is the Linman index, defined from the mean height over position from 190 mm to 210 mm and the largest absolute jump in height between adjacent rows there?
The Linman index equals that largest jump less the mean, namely -162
